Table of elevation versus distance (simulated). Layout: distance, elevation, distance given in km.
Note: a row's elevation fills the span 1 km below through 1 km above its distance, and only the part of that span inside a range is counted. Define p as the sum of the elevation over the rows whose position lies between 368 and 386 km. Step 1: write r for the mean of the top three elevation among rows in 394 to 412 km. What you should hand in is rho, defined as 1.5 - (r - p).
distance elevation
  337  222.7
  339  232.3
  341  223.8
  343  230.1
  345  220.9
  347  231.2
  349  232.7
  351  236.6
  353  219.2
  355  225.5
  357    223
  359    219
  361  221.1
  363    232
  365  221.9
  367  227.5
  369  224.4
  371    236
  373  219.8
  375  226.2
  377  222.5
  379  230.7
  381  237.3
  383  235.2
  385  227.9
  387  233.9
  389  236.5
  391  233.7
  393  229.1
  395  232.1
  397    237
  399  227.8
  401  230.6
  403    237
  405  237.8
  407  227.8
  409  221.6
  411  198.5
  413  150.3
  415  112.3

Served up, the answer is 1824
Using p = 2060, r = 237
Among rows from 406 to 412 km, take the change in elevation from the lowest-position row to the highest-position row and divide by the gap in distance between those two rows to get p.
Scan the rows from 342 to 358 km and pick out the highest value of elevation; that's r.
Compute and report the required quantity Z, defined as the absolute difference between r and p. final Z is 243.9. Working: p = -7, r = 236.6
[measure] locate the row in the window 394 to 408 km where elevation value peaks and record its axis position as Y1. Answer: 405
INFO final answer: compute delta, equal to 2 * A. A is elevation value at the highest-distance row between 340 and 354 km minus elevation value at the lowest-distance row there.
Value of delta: -9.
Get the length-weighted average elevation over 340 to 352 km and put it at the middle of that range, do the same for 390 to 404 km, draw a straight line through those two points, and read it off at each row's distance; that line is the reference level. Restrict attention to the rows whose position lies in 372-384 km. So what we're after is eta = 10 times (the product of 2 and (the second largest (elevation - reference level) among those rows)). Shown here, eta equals 72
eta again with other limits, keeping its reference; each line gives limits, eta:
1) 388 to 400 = 91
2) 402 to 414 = 83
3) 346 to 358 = 66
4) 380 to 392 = 91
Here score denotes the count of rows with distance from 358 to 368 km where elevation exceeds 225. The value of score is 2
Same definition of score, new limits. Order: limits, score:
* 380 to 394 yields 7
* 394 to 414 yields 7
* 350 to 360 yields 2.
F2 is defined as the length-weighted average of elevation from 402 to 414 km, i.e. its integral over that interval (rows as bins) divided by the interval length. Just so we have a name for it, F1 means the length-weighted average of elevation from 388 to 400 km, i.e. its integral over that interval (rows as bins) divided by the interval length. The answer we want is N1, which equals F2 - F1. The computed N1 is -21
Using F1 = 233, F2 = 212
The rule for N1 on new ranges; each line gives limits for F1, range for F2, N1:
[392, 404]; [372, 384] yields -4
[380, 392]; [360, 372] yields -7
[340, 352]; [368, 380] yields -3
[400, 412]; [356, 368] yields -1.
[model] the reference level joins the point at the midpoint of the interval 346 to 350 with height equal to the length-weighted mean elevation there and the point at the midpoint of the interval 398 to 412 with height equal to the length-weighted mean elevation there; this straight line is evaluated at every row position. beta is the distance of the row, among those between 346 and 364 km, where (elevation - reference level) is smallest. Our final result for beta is 353 km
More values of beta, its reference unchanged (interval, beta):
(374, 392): 377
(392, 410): 409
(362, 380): 373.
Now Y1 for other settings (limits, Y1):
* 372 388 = 381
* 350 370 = 351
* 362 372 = 371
